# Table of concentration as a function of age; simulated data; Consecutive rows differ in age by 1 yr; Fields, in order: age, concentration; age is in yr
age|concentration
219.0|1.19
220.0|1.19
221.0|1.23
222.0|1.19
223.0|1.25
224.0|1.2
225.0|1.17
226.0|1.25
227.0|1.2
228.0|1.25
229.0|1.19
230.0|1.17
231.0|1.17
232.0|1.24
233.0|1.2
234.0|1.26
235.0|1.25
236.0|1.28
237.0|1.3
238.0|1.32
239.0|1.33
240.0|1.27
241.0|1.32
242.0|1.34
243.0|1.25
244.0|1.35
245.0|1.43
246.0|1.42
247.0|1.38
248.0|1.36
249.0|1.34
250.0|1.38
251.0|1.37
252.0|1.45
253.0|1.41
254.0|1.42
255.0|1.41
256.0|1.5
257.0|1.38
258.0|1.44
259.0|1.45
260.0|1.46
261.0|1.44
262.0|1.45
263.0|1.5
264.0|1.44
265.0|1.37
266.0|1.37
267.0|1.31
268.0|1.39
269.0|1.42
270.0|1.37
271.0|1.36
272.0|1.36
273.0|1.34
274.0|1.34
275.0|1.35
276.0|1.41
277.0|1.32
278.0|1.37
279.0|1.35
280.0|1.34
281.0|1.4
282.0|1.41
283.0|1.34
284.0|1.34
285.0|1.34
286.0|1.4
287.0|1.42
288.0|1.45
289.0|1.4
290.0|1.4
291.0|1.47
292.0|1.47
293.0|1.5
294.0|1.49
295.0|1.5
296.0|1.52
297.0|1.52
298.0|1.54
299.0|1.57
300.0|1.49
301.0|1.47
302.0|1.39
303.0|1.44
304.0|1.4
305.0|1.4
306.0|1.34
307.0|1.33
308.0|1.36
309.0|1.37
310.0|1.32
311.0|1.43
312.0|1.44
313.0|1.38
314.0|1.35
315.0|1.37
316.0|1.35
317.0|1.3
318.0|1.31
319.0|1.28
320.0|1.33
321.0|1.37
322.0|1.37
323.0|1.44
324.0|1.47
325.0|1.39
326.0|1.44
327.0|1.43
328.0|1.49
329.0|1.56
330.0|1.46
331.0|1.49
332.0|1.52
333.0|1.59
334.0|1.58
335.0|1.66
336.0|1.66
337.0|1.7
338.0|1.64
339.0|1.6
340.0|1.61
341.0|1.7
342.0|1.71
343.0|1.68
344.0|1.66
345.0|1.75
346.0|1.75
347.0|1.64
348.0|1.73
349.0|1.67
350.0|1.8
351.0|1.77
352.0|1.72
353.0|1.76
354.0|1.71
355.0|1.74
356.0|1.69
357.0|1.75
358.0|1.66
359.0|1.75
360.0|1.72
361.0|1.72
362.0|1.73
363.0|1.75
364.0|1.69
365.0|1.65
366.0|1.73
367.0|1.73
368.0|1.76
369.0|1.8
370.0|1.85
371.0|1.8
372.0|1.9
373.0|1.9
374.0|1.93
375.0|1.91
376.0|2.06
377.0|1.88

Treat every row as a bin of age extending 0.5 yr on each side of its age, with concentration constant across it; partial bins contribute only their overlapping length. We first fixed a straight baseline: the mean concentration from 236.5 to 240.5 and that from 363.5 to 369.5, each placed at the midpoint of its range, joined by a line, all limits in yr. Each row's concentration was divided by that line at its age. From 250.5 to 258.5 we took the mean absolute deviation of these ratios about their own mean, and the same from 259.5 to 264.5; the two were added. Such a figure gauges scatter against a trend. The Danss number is 0.035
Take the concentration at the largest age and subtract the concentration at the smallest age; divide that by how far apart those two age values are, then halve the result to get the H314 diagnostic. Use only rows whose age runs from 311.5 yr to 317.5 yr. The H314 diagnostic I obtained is -0.014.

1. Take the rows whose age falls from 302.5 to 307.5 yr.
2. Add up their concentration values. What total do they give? 6.9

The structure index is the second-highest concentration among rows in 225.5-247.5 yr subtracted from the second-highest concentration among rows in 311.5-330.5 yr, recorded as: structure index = 0.07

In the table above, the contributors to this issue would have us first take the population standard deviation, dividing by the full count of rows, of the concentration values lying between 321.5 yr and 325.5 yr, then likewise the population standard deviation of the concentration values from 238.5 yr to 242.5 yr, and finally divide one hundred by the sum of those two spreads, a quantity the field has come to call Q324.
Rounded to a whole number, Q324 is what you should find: 1503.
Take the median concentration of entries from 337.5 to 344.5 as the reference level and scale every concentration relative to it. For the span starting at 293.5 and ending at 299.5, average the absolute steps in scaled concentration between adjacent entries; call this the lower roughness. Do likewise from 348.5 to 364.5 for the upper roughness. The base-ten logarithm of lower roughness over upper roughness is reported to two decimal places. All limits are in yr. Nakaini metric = -0.49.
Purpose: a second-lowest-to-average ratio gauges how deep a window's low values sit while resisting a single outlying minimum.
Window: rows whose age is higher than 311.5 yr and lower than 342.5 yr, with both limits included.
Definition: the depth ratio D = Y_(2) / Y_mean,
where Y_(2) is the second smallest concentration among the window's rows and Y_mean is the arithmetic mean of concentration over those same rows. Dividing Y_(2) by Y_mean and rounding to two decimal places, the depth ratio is 0.88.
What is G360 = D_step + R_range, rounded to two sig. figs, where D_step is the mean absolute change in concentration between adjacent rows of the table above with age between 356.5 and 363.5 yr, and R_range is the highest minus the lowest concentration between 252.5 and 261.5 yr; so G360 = 0.16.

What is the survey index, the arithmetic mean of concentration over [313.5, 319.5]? 1.33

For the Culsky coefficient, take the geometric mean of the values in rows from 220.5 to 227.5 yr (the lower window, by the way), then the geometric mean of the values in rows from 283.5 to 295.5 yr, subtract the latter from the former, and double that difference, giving -0.44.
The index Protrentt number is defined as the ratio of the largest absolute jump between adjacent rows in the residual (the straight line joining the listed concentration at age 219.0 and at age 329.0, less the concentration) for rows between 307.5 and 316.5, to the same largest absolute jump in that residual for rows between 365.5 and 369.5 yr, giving 2.9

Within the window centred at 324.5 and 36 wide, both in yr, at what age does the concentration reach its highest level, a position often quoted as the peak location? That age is 342.0 yr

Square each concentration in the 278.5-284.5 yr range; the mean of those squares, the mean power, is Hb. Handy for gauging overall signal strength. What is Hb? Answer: 1.86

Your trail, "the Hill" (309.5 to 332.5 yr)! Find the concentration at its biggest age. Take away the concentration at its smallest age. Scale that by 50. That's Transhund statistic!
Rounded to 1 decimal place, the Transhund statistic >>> 10.0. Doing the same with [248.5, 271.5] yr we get 1.0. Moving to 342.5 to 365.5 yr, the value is -1.5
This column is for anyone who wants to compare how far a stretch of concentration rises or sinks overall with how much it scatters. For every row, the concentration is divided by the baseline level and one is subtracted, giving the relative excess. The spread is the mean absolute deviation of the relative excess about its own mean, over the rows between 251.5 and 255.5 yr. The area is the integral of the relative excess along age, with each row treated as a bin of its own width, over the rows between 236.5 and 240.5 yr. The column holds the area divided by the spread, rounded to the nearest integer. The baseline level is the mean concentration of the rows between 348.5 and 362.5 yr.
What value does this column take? -123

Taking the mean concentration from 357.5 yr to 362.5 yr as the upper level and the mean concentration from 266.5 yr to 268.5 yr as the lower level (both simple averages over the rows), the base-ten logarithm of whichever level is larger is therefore 0.23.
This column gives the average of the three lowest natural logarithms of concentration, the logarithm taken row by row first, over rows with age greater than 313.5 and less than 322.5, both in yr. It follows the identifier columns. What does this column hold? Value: 0.260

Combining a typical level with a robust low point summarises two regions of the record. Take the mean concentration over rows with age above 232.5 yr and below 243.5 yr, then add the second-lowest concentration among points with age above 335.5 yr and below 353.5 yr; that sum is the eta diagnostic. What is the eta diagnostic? 2.89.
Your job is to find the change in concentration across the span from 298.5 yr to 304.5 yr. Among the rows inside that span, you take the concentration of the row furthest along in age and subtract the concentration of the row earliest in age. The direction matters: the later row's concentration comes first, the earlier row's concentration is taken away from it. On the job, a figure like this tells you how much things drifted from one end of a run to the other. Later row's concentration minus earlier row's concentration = -0.17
